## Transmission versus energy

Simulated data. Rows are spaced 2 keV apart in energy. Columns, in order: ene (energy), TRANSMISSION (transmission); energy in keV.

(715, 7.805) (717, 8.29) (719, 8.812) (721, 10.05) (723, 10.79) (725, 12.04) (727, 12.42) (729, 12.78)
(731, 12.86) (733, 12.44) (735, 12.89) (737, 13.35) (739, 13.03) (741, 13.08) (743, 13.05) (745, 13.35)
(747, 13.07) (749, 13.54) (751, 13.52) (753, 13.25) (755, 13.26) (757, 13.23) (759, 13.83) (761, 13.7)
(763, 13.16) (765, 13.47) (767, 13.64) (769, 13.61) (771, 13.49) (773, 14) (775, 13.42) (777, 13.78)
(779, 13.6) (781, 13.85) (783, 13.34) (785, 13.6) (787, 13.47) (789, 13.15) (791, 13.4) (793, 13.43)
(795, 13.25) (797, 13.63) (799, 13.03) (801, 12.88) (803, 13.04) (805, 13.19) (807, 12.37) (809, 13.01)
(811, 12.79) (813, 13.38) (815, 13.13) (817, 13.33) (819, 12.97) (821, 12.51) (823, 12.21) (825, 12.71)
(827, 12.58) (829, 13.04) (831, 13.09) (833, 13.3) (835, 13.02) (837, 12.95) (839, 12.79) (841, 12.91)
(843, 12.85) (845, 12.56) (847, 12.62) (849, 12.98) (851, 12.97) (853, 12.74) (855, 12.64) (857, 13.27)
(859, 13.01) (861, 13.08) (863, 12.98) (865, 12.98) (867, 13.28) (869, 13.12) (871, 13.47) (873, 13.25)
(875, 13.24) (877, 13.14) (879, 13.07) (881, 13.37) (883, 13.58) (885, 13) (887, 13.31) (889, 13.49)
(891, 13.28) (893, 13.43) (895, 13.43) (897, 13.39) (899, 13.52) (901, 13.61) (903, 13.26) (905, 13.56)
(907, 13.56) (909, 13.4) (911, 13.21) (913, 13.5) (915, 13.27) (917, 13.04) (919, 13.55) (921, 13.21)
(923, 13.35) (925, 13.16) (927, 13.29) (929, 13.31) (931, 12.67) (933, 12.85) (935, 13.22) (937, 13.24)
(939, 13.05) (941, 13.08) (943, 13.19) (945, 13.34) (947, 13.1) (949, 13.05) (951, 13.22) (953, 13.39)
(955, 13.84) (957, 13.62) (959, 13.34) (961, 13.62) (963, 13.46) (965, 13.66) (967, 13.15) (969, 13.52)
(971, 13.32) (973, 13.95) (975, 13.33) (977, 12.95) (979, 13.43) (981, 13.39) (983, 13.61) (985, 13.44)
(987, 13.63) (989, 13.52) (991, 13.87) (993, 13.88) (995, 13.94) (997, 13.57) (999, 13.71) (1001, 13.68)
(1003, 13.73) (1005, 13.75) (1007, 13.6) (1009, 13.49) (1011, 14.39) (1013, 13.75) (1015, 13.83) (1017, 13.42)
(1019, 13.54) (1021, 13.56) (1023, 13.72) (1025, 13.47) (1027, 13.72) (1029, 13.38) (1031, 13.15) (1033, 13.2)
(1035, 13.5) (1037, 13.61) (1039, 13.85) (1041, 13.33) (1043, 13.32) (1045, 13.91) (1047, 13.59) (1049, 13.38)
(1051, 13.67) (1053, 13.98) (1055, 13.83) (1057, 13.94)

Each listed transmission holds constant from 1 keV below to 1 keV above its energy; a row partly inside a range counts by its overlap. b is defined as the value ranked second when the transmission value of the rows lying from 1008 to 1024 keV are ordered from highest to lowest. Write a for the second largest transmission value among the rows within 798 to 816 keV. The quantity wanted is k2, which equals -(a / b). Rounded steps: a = 13.19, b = 13.83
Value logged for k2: -0.95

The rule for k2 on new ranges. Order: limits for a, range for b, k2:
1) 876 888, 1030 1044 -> -0.98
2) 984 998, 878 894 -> -1.03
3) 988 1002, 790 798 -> -1.03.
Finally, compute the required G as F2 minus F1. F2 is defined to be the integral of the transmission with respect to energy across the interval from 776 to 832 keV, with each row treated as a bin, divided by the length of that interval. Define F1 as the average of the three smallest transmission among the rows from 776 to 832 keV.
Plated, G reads 0.77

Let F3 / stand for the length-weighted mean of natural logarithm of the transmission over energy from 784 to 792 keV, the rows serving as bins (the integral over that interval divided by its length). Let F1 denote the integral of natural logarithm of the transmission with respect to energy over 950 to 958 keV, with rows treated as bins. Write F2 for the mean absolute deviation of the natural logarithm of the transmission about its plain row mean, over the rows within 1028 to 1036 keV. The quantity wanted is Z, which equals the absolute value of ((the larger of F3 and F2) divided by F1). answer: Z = 0.125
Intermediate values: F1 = 20.8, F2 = 0.0100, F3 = 2.60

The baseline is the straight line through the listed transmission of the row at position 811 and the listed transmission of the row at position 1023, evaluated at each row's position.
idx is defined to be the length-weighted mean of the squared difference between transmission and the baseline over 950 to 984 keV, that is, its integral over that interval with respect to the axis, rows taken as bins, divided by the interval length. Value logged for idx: 0.062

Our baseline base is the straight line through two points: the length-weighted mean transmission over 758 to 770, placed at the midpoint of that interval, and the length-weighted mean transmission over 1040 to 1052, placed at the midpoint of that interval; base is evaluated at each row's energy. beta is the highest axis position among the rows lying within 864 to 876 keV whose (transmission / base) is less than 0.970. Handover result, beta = 869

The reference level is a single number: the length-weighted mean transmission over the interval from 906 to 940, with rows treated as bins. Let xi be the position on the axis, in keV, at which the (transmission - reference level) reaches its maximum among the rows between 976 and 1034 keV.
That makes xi 1011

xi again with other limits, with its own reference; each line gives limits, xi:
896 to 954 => 901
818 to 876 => 871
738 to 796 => 773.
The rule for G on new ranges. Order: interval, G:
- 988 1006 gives 0.15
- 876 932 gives 0.42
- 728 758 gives 0.42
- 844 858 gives 0.22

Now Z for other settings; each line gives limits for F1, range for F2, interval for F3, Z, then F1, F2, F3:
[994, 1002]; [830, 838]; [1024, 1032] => 0.124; 21.0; 0.0080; 2.60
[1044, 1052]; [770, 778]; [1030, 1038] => 0.124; 20.9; 0.0159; 2.59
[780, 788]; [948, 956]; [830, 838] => 0.123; 20.9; 0.0179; 2.57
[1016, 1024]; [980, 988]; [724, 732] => 0.121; 20.9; 0.0076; 2.53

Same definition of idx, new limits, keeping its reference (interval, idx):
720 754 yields 0.828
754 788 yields 0.935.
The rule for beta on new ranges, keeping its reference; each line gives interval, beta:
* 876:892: 885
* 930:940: 939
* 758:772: 763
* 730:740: 739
